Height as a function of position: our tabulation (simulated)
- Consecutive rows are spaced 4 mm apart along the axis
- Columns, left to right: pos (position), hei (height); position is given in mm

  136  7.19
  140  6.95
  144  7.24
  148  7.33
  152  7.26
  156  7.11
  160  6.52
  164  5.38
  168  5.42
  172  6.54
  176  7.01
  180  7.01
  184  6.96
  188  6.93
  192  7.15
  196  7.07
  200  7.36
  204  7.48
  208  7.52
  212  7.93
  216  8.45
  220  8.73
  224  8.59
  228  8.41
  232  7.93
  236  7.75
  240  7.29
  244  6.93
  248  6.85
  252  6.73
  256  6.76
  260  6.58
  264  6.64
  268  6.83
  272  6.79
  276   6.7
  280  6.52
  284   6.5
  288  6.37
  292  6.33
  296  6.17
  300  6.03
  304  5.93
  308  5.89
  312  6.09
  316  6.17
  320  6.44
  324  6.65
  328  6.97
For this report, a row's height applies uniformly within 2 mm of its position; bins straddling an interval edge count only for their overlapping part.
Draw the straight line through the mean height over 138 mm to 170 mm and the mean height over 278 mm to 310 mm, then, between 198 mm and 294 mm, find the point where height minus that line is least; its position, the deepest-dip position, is 292 mm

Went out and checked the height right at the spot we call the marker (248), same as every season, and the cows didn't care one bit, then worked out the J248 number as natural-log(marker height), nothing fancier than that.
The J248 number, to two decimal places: 1.92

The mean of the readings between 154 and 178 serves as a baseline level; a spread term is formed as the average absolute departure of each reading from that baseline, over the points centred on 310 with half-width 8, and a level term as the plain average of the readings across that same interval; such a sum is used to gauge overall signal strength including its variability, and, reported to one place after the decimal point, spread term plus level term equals 6.3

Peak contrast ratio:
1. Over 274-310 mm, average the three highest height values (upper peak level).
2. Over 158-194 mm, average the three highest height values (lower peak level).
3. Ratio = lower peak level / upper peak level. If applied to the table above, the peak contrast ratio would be 1.1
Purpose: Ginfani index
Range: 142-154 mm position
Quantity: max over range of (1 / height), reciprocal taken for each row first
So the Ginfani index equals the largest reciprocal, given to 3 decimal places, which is 0.138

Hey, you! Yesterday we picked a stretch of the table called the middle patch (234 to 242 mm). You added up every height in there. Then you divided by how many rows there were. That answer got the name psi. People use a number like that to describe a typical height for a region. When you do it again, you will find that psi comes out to 7.5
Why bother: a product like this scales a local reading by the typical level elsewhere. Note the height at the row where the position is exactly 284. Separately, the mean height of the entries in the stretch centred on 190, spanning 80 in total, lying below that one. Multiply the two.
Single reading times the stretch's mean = 47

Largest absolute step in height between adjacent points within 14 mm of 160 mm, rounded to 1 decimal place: 1.1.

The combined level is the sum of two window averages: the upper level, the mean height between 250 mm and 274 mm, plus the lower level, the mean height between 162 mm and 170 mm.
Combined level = 12.12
